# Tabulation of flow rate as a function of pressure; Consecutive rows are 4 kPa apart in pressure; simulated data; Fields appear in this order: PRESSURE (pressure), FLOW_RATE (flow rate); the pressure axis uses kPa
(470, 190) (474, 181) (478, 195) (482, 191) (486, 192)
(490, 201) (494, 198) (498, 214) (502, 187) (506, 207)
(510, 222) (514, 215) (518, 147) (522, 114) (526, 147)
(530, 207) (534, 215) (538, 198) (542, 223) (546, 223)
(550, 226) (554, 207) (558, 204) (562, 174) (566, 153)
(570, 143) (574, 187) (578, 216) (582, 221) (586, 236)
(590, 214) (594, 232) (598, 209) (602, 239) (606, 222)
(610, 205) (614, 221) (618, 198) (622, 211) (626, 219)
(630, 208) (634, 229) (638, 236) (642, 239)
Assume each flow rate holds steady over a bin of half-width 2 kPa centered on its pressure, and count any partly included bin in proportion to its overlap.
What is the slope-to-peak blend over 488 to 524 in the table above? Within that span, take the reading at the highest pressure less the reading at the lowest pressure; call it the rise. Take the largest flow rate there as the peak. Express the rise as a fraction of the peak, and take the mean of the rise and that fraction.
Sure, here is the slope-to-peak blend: -44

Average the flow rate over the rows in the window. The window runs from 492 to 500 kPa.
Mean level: 206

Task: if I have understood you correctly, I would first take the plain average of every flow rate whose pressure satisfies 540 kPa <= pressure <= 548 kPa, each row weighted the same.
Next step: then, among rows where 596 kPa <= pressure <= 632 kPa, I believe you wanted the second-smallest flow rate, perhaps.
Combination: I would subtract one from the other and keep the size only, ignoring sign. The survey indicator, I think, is 18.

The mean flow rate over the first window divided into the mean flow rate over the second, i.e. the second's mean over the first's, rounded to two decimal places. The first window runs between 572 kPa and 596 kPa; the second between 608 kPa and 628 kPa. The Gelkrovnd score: 0.97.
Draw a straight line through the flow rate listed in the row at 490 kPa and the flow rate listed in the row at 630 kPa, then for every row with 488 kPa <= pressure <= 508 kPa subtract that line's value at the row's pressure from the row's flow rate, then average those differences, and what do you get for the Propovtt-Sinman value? 0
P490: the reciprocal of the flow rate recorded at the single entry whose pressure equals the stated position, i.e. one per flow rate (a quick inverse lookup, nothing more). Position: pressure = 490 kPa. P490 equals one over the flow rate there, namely 0.0050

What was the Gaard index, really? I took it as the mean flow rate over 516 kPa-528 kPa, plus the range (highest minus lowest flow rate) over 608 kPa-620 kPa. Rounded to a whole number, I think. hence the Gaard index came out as 159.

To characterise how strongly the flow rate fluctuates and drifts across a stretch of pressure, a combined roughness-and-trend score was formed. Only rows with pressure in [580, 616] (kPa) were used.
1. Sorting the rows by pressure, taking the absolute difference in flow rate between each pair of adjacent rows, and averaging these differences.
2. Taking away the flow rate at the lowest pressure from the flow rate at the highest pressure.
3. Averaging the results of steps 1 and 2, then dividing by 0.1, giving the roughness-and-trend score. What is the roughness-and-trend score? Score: 99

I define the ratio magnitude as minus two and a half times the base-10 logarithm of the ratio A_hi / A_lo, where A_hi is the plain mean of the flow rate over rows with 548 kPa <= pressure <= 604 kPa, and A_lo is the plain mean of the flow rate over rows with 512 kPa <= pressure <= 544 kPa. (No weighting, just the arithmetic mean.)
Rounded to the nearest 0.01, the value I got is -0.12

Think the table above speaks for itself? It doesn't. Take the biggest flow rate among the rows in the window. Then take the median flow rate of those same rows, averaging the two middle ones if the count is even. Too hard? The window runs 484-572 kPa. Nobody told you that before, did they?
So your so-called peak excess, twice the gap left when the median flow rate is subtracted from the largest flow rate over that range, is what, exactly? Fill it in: 47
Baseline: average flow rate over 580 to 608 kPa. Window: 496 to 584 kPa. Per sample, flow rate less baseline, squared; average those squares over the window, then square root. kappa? 45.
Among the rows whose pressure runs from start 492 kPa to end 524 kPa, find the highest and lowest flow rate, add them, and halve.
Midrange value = 168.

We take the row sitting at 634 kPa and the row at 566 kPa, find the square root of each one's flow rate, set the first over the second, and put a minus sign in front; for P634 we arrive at -1.22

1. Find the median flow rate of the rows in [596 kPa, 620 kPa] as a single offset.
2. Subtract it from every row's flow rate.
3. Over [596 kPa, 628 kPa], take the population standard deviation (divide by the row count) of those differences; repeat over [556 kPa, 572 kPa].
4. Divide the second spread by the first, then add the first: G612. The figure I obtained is 14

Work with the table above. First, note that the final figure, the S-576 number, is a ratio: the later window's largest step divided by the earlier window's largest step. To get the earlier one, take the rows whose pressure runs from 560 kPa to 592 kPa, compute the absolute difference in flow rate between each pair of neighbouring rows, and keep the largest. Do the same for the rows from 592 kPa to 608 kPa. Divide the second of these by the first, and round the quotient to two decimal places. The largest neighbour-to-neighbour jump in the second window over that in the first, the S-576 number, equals 0.68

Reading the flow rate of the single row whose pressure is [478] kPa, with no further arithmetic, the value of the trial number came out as 195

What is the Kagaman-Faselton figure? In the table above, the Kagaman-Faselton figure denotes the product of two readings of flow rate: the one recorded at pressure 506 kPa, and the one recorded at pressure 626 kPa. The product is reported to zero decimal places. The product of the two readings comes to 45333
